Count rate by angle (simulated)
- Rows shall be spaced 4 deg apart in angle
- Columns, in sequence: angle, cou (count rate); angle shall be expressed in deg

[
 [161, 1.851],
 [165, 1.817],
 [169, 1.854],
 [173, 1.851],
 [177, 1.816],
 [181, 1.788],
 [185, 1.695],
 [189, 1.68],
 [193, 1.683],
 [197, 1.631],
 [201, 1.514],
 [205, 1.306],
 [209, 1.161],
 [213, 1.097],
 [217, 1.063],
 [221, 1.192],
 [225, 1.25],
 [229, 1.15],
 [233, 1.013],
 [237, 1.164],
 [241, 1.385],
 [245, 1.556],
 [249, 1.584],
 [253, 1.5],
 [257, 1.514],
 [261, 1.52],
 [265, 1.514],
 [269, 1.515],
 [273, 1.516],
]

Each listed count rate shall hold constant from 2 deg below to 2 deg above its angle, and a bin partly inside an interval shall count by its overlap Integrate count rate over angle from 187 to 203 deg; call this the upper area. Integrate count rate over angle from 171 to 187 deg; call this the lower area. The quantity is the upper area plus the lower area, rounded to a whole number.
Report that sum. 55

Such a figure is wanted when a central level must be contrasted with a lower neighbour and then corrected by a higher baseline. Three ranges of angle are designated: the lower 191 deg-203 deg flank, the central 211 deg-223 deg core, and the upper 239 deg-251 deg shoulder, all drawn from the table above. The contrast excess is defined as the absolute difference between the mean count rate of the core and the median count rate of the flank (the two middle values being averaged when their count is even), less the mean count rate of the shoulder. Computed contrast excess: -0.99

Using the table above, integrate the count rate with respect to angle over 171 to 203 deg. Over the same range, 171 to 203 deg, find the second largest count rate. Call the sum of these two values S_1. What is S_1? 56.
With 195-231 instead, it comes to 47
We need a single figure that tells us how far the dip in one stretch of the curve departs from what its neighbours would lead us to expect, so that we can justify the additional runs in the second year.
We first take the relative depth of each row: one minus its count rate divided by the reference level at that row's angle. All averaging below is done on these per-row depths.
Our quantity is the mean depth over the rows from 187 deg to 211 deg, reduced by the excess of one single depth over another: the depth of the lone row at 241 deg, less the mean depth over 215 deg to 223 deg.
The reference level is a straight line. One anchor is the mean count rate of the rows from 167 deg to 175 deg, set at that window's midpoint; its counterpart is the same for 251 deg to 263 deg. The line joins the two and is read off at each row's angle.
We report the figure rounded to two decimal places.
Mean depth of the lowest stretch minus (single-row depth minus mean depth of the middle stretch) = 0.34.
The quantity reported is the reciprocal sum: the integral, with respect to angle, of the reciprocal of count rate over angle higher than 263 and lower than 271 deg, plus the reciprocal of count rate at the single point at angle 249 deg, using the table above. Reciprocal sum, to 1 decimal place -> 5.9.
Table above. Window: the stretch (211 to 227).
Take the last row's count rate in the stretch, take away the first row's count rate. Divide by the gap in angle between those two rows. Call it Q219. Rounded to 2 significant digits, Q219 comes 0.013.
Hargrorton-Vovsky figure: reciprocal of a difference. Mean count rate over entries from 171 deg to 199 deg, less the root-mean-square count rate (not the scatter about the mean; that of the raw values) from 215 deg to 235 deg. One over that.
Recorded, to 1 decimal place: 1.7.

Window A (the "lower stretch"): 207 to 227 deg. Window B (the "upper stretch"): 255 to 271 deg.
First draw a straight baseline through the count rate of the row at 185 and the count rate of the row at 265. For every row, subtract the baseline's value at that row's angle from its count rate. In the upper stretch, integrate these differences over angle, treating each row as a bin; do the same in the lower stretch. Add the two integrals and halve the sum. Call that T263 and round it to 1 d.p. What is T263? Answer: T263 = -4.7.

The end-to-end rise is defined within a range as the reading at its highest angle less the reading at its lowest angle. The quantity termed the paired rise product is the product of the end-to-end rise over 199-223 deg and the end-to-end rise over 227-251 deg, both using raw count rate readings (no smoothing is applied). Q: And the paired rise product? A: -0.14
